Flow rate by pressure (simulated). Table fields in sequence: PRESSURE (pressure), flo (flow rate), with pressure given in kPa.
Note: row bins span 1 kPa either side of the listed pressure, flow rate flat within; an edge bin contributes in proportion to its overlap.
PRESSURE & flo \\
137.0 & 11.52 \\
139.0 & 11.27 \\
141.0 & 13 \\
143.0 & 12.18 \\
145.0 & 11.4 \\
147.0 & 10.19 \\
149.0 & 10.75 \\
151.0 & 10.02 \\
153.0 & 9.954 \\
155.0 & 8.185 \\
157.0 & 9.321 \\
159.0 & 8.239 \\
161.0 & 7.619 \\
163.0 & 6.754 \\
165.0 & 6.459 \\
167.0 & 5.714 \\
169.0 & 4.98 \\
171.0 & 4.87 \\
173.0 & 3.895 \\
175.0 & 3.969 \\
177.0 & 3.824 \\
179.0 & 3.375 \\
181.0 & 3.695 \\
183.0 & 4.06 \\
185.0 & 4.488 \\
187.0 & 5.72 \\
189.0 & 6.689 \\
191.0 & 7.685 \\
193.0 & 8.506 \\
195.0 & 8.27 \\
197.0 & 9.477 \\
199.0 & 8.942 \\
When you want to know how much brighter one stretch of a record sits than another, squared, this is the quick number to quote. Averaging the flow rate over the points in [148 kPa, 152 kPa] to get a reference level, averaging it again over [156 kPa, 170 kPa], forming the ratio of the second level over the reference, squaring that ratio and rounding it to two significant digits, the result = 0.46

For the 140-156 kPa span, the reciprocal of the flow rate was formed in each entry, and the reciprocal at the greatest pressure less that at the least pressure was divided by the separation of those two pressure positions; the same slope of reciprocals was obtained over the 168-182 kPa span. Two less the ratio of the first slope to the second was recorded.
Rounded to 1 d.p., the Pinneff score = 1.4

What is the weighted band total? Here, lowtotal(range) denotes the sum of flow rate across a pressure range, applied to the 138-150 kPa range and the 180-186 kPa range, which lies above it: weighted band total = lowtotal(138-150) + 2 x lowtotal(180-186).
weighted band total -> 93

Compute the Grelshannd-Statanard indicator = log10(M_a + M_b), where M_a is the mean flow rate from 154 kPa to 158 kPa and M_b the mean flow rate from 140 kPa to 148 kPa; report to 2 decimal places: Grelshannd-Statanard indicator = 1.31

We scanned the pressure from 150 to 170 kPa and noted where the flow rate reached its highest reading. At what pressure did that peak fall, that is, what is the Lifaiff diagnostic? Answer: 151.0 kPa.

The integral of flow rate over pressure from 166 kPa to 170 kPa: 21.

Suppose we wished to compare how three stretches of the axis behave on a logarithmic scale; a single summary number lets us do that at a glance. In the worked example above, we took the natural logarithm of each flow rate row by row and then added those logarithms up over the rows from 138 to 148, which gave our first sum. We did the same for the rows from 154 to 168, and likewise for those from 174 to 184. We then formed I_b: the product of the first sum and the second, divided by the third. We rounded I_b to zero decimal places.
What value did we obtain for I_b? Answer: 26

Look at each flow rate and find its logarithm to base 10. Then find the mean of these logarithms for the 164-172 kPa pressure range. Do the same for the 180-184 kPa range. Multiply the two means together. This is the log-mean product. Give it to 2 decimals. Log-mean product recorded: 0.43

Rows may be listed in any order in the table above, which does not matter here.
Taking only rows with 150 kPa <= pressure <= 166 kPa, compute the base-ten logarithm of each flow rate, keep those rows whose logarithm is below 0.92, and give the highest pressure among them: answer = 165.0 kPa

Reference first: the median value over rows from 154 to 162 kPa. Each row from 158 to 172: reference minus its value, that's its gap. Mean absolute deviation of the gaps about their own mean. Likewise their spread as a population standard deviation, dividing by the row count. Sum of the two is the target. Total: 2.2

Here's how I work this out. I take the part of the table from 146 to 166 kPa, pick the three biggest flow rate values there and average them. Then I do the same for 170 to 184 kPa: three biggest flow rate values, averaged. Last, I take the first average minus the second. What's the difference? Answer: 6.0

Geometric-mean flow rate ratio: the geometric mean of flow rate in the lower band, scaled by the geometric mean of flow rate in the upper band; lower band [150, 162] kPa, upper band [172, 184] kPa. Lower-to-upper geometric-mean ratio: 2.3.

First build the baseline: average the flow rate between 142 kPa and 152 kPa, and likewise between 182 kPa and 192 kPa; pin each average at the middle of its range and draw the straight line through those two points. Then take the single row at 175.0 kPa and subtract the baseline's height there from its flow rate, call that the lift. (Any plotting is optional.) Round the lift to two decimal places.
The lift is -3.31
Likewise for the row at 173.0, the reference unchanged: -3.65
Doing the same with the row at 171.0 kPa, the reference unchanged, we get -2.93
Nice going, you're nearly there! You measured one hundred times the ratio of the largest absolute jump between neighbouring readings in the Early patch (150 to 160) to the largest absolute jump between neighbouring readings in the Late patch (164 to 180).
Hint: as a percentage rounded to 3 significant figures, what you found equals 181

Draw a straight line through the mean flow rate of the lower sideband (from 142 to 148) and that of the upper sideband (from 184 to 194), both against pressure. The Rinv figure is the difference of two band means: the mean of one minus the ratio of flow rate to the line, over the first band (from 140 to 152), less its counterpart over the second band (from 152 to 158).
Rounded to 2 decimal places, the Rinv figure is -0.11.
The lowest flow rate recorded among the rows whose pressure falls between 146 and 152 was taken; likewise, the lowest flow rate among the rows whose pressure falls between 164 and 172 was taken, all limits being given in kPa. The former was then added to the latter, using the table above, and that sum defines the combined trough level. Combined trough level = 14.9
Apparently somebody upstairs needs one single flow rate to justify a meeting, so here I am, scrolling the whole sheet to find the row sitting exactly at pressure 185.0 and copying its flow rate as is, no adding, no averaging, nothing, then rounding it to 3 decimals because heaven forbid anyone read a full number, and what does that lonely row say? 4.488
